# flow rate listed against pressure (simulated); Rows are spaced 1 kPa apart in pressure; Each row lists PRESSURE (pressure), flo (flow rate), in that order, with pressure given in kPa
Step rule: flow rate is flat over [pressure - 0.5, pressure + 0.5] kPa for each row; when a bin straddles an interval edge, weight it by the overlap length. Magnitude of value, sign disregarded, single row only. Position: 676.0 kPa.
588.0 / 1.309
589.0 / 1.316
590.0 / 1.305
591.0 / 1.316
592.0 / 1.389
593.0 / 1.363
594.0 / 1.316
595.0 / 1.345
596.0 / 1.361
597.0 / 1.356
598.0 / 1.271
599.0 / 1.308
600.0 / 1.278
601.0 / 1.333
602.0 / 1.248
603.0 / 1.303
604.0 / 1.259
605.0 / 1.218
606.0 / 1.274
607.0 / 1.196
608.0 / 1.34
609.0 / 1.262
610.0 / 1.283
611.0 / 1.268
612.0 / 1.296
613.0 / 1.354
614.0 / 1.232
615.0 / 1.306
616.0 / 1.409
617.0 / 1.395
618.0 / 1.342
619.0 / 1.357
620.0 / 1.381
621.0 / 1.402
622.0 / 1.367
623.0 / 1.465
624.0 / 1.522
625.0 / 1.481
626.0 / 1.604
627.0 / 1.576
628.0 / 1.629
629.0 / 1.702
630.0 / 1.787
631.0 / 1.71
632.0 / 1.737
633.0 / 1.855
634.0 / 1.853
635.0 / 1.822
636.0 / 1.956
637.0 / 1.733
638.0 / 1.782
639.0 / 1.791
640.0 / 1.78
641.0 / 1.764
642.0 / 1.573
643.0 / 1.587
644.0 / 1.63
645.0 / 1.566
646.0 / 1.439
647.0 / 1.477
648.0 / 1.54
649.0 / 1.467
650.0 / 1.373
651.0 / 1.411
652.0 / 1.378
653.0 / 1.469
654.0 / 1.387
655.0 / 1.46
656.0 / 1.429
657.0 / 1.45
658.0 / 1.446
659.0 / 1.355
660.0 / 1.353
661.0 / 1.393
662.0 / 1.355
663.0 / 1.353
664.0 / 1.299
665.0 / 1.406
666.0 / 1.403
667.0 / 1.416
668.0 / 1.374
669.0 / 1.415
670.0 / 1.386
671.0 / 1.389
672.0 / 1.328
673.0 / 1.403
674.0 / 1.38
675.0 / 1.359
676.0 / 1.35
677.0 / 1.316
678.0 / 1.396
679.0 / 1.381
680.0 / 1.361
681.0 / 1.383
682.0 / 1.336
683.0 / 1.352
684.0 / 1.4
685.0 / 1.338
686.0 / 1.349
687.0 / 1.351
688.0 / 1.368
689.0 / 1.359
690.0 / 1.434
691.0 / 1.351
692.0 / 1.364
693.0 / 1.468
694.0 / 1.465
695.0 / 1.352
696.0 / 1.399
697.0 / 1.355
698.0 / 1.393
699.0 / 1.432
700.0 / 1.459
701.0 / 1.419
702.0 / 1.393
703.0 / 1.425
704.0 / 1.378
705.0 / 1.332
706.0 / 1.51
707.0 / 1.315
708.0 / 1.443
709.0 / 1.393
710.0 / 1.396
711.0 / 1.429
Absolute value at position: 1.350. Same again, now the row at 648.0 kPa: 1.540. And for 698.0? 1.393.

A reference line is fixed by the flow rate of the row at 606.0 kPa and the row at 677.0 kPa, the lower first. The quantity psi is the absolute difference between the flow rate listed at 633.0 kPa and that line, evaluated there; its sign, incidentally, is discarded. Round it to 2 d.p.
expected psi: 0.57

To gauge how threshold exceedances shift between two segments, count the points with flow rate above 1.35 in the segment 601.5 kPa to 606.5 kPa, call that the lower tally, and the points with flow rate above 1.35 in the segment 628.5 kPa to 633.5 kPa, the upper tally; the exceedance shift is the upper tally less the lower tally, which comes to 5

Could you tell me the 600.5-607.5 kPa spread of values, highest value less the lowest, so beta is 0.14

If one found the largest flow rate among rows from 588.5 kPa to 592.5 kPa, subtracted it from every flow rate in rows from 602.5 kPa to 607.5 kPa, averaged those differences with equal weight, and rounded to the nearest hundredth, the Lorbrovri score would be -0.14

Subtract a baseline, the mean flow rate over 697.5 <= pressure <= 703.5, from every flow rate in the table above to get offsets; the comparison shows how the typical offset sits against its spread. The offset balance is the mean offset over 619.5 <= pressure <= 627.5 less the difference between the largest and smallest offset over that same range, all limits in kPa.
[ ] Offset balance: -0.18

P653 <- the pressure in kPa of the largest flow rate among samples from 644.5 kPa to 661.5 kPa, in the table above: 645.0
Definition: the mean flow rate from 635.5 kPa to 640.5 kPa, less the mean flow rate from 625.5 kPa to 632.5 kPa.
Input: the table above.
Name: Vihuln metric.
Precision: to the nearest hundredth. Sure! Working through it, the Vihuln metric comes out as 0.13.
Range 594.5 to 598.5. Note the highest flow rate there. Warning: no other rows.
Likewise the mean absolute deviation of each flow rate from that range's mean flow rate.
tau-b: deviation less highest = -1.33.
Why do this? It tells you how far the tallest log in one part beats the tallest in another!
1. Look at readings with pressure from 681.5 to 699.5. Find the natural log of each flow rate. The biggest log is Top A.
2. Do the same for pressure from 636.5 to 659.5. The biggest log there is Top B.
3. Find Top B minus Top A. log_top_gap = 0.20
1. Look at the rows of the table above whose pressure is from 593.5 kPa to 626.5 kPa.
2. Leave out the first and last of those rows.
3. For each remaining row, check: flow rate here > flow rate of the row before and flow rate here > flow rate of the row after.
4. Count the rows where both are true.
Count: 11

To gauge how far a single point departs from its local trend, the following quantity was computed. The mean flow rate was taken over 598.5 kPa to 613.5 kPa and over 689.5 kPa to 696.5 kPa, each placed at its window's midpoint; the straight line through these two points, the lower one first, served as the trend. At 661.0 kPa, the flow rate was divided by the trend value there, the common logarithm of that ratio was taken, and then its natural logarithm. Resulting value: -4.5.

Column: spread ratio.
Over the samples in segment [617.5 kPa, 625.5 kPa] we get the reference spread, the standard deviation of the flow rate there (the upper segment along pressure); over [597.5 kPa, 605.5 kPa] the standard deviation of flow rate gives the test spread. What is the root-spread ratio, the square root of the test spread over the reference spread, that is 0.75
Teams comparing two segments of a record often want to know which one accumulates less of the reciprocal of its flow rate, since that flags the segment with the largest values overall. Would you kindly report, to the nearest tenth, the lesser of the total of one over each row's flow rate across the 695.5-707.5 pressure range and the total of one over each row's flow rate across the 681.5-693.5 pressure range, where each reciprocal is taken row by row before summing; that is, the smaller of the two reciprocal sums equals 8.6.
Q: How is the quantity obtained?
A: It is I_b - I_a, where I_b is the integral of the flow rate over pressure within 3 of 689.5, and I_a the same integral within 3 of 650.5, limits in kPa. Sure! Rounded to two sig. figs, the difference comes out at -0.41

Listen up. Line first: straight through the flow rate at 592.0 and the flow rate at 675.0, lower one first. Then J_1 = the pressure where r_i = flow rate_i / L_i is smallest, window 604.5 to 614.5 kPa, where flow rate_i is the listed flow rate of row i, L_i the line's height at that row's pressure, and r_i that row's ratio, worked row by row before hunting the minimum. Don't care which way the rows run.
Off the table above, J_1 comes 607.0 kPa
